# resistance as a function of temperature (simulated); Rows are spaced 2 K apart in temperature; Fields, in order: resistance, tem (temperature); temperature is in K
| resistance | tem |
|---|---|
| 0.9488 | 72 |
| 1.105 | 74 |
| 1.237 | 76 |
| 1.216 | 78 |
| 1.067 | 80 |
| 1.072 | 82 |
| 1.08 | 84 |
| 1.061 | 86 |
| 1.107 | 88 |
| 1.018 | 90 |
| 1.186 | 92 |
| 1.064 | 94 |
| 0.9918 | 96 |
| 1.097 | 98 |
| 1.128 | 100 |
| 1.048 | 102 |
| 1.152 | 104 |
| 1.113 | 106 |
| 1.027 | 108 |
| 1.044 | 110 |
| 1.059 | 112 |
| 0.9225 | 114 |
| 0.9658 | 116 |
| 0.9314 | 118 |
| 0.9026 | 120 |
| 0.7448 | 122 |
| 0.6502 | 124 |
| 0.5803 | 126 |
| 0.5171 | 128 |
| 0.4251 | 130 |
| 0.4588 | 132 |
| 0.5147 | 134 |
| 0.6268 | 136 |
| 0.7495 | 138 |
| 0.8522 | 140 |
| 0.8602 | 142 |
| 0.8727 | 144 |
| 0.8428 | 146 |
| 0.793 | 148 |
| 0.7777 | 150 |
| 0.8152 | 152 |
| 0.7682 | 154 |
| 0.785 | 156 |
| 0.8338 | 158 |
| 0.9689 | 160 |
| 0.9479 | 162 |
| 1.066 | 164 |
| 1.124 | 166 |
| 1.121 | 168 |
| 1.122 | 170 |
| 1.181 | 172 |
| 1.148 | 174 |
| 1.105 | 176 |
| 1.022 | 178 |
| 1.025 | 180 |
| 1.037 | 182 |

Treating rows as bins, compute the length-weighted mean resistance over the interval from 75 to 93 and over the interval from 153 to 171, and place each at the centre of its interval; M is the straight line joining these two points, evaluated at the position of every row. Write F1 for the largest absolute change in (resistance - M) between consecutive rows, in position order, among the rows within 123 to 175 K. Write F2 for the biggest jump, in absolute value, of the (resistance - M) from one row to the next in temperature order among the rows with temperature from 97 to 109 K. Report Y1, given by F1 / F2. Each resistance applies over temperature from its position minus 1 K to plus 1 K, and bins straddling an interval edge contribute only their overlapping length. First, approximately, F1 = 0.139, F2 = 0.108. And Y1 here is 1.29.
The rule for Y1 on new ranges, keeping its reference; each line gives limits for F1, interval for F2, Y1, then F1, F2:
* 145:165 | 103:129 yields 0.90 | 0.139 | 0.154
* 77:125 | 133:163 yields 1.24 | 0.172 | 0.139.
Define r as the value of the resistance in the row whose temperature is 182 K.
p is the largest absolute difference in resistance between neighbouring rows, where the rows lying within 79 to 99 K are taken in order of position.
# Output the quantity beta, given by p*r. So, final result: 0.174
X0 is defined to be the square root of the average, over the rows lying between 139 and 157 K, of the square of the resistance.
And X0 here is 0.82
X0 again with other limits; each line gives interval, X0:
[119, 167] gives 0.79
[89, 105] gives 1.09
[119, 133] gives 0.63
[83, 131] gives 0.97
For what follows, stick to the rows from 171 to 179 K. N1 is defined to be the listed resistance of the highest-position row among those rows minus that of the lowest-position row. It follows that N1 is -0.2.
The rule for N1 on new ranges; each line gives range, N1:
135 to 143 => 0.2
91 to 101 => -0.1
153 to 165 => 0.3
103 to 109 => -0.1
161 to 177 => 0.2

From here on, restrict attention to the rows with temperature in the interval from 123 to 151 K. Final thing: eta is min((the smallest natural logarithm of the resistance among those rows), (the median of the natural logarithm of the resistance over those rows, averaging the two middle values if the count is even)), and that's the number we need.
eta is -0.86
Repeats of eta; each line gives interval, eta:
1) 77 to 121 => -0.10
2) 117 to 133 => -0.86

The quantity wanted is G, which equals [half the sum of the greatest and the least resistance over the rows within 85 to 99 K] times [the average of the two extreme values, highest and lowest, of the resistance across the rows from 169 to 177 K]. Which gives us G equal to 1.24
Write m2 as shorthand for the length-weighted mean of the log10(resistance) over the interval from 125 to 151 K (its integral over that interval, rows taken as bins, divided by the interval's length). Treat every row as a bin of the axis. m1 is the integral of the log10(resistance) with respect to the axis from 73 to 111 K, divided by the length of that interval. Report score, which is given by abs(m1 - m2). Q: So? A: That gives 0.22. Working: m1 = 0.039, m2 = -0.18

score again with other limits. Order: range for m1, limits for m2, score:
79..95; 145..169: 0.08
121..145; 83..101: 0.23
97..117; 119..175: 0.12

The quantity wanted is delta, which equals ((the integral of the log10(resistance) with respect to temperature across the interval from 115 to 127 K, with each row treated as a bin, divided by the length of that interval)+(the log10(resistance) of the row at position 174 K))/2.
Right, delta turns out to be -0.02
